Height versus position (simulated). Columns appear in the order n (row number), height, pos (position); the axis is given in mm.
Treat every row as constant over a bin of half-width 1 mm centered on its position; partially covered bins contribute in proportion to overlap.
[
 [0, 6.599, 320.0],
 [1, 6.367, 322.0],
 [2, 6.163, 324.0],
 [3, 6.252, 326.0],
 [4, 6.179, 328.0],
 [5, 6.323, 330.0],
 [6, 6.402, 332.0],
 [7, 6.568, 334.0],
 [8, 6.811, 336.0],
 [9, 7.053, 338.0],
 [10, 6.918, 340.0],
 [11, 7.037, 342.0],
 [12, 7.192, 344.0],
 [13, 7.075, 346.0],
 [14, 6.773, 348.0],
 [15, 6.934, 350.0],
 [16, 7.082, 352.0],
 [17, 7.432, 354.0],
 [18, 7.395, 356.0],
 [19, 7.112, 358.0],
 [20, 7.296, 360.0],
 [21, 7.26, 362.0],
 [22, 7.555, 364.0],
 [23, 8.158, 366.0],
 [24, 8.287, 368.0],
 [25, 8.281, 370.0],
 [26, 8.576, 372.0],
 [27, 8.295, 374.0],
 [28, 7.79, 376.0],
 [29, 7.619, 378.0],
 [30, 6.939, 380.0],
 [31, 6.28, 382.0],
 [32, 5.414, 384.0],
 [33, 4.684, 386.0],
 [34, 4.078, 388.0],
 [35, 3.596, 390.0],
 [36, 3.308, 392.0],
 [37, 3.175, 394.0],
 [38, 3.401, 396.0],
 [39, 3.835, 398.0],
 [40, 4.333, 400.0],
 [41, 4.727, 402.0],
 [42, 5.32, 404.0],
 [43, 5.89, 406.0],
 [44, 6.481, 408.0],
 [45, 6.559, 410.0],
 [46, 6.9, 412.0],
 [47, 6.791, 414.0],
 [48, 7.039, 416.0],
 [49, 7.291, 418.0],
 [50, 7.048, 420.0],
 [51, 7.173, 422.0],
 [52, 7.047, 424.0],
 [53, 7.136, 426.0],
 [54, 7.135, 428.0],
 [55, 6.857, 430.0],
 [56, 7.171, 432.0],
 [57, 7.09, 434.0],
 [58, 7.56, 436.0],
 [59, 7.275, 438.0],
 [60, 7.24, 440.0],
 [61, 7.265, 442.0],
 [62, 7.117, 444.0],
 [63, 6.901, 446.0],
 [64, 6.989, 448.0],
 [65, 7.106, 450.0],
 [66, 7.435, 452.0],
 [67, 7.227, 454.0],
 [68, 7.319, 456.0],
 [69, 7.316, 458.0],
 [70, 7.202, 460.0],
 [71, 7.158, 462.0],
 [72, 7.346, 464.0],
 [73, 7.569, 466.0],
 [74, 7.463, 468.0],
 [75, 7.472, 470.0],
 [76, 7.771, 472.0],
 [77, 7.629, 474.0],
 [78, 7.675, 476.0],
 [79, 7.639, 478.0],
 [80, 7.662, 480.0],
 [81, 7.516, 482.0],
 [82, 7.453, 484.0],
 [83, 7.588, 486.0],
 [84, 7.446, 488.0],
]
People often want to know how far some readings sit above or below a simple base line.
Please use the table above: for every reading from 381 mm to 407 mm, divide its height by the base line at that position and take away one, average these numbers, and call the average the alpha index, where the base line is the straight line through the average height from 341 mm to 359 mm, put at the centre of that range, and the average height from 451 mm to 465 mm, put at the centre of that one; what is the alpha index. -0.38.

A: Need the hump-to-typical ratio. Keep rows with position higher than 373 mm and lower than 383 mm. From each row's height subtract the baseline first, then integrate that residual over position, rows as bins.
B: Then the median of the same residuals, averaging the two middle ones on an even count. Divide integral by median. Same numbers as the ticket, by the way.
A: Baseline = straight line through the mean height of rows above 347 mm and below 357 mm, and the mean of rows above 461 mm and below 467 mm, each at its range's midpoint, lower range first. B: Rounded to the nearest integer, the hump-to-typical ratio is 5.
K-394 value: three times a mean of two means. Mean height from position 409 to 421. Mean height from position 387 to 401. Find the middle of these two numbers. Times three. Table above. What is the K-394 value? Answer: 15.9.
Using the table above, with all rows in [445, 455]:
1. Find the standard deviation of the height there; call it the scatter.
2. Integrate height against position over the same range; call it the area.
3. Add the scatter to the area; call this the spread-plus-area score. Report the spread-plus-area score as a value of 72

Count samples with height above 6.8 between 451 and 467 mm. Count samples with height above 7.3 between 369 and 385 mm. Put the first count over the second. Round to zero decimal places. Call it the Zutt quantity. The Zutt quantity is 2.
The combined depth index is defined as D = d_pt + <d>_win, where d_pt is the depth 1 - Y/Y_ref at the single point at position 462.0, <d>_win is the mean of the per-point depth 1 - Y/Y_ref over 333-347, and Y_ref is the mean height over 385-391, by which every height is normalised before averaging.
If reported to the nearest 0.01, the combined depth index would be -1.42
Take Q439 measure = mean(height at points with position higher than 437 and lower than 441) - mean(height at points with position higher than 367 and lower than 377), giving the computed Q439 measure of -1.0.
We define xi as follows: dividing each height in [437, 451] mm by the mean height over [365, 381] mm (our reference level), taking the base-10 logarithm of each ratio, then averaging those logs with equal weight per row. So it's -0.050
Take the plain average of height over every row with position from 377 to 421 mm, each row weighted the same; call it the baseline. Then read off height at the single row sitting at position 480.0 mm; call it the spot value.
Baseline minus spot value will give -2.2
